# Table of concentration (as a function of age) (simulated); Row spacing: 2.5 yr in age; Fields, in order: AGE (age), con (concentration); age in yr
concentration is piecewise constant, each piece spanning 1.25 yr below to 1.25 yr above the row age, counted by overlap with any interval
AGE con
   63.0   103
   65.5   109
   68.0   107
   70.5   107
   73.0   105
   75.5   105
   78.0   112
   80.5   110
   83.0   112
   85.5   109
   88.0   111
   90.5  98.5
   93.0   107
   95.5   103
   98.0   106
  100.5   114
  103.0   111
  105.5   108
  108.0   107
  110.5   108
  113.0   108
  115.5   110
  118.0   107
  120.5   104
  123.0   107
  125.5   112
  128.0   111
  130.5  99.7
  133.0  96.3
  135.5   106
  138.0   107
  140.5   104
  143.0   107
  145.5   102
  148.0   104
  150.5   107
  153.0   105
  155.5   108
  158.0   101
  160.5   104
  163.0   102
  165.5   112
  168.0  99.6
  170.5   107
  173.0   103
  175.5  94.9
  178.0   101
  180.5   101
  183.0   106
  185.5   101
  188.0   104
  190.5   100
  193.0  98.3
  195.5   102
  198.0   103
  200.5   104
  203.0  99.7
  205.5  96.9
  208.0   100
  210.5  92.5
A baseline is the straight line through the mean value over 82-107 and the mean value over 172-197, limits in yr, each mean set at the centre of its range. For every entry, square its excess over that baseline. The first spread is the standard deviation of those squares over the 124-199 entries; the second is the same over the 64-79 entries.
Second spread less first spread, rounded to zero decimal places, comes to -15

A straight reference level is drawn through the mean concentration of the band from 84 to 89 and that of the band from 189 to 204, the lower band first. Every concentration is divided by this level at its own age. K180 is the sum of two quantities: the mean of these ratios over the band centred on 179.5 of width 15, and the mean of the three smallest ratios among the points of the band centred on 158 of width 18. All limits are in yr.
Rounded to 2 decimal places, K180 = 1.97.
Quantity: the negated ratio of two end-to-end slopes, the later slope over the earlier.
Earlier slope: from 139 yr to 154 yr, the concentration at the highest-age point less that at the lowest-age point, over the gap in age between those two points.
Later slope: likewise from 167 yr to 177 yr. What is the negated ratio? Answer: 7.8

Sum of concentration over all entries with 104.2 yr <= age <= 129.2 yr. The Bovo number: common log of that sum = 3.03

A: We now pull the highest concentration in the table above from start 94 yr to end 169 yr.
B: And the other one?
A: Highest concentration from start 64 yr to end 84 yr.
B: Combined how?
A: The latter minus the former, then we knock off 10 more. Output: -12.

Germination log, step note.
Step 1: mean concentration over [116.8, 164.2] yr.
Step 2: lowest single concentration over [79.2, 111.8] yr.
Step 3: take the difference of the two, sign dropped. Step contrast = 6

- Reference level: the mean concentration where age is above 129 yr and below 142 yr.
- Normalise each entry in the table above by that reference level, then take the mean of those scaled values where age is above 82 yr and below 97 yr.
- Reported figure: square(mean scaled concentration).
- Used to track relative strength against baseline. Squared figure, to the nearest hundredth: 1.08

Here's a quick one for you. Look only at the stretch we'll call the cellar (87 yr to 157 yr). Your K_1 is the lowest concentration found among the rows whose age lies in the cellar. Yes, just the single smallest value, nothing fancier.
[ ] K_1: 96.3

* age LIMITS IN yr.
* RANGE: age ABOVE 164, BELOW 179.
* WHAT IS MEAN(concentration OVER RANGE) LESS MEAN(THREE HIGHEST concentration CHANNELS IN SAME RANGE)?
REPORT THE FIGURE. -4.4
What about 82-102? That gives -4.8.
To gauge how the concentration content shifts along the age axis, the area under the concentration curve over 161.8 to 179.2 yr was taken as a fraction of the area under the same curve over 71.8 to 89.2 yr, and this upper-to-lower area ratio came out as 0.942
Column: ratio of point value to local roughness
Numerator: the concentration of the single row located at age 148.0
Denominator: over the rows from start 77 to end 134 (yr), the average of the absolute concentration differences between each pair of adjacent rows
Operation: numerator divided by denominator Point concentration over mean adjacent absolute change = 27.0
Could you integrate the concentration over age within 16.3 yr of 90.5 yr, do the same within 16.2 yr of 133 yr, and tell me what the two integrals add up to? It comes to 6934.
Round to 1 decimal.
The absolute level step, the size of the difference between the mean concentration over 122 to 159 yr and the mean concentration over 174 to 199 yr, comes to 4.0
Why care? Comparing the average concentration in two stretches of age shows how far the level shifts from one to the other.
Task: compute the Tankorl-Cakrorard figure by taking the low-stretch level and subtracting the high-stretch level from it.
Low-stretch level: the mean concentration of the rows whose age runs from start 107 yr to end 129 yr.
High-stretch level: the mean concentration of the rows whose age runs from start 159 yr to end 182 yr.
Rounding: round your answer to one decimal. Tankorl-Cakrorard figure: 5.5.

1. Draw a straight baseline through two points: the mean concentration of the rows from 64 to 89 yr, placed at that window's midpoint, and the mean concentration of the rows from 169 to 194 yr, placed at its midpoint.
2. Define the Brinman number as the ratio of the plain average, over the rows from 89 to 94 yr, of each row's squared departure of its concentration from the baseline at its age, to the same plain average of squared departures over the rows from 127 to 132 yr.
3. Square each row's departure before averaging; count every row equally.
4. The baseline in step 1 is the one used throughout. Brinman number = 1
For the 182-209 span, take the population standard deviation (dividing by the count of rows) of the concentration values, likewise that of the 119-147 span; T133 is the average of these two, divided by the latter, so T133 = 0.80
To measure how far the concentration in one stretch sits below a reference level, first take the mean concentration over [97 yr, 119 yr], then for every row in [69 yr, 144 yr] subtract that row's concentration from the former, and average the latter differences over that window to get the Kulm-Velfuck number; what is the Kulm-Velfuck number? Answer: 2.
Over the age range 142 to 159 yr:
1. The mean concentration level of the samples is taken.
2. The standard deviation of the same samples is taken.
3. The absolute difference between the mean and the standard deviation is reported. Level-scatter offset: 102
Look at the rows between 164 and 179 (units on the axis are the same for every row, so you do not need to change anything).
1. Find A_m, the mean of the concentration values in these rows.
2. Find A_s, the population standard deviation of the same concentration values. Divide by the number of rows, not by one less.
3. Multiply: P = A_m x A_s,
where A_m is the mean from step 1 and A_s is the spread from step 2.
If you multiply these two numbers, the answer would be 561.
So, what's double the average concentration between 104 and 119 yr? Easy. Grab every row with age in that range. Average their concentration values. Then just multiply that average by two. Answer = 216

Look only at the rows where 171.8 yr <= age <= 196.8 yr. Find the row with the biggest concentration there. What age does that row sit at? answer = 183.0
